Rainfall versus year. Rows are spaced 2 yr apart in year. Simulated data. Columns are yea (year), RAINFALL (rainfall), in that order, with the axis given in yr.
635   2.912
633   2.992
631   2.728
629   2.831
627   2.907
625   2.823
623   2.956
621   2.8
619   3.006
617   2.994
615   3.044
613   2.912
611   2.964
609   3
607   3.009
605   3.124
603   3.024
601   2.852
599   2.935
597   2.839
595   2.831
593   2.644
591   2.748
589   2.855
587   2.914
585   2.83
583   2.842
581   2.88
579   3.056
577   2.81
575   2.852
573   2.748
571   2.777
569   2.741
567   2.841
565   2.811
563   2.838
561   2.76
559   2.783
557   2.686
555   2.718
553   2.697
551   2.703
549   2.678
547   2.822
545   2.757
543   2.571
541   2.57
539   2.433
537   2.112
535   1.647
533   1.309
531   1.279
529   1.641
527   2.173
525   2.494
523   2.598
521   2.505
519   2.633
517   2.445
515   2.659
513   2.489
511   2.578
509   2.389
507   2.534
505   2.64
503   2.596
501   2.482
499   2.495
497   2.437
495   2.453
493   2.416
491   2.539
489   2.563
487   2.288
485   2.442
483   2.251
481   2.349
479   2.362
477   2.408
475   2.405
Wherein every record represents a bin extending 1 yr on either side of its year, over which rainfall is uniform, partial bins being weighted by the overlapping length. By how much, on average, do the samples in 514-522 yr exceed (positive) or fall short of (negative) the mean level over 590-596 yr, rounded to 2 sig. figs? -0.18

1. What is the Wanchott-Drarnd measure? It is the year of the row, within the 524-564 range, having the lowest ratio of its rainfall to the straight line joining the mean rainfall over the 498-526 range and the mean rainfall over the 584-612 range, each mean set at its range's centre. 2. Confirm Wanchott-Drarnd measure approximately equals 531 yr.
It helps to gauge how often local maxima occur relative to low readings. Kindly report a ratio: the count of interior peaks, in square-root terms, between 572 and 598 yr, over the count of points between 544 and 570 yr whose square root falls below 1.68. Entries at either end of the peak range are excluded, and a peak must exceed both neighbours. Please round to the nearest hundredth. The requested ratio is 0.27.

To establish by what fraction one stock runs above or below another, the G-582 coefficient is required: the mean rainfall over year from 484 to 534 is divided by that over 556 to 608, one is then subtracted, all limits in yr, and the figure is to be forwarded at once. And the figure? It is -0.170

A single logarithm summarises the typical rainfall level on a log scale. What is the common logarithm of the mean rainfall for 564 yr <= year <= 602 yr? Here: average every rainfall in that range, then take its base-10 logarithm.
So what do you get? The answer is 0.45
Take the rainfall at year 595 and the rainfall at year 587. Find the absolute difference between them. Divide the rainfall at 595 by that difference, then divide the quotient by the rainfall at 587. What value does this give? 11.7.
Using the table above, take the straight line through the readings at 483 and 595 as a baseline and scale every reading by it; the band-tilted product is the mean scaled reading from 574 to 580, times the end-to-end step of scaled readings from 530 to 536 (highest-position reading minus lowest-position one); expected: 0.15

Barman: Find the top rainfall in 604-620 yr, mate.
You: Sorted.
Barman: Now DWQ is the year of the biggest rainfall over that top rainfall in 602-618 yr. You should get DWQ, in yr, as 605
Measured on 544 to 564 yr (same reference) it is 563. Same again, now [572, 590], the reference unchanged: 579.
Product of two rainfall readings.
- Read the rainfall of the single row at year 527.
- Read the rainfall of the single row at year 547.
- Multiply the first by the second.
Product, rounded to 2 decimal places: 6.13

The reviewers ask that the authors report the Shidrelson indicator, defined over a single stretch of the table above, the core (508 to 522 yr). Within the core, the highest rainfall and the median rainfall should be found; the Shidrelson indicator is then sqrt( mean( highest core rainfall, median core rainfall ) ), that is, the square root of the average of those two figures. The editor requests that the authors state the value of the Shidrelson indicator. 1.61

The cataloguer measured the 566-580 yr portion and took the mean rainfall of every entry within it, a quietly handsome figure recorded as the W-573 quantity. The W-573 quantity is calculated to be 2.83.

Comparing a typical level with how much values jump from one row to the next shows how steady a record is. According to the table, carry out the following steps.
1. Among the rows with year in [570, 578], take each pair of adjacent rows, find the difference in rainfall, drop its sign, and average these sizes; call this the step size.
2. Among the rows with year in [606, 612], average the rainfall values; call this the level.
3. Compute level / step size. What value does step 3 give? 51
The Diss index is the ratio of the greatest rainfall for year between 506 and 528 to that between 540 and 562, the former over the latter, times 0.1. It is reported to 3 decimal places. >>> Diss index 0.094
